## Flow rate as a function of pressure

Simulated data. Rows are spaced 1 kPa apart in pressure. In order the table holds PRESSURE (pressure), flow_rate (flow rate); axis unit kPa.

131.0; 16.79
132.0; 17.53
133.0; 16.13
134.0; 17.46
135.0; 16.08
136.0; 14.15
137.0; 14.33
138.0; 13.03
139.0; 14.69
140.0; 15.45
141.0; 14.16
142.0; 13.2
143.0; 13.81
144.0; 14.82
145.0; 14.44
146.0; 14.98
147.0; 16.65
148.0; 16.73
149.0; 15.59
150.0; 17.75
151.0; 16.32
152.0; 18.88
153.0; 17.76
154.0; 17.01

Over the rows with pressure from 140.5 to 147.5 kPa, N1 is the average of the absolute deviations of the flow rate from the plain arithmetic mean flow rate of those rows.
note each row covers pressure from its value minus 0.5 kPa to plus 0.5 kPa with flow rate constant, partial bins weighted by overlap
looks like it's 0.77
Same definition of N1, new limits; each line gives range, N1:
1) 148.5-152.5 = 1.18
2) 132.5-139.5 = 1.23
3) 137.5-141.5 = 0.74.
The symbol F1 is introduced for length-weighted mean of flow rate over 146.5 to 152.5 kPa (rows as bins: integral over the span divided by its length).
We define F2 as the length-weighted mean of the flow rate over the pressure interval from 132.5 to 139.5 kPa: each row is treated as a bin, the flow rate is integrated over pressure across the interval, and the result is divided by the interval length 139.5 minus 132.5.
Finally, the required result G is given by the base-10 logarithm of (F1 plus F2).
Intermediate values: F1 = 17.0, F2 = 15.1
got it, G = 1.507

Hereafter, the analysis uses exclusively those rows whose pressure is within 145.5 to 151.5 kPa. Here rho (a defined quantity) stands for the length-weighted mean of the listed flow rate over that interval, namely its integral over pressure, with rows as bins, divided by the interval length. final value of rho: 16.3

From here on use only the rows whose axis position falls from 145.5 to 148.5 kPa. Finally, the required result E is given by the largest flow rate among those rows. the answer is 16.73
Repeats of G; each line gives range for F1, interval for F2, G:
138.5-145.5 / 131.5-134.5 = 1.497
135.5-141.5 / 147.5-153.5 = 1.498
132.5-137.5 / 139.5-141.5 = 1.483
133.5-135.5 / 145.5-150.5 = 1.520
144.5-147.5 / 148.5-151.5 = 1.504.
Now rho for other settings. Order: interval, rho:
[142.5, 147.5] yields 14.9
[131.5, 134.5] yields 17.0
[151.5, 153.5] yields 18.3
